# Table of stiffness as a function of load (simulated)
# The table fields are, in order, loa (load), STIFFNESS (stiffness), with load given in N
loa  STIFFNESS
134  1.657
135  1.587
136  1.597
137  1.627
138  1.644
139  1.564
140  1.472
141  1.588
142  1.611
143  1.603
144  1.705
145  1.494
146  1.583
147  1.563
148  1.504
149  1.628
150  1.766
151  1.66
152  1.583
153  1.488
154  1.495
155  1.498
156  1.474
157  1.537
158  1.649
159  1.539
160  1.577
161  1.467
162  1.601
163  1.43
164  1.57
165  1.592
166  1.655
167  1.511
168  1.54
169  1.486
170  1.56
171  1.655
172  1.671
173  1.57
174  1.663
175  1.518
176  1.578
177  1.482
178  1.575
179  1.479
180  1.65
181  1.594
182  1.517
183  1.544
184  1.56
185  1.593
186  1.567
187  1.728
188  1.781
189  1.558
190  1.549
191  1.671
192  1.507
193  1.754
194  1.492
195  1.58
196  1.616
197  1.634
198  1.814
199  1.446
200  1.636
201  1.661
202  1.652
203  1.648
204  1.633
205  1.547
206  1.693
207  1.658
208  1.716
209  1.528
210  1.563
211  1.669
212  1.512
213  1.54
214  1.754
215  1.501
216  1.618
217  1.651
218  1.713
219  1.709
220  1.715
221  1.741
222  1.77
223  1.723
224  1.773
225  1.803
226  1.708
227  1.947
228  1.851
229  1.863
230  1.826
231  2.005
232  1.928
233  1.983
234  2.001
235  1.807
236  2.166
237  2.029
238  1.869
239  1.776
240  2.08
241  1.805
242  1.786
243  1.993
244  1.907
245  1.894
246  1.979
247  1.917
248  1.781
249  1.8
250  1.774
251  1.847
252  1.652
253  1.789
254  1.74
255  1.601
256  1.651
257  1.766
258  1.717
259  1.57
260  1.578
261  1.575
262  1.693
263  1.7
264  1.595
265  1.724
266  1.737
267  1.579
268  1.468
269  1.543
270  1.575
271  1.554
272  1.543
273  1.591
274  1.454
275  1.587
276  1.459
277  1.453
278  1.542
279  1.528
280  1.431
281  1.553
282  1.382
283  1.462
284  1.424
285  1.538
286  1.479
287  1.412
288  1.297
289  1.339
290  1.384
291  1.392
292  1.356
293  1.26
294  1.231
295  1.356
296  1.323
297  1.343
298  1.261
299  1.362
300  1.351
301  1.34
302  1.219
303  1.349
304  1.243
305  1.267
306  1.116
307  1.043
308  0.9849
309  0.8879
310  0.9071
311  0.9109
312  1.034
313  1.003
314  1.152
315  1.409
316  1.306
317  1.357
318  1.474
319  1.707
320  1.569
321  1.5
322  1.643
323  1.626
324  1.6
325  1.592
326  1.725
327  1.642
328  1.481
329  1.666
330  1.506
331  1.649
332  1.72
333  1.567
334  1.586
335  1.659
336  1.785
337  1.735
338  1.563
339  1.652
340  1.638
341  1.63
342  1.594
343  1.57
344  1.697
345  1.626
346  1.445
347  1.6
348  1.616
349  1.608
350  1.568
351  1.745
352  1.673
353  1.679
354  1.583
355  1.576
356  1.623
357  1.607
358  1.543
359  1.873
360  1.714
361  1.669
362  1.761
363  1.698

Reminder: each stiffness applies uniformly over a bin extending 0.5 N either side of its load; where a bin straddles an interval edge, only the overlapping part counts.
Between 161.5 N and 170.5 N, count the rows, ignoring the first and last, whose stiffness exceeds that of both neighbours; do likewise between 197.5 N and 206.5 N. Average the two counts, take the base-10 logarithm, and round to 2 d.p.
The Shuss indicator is 0.18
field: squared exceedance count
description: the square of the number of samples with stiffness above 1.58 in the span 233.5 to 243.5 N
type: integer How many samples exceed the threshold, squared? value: 100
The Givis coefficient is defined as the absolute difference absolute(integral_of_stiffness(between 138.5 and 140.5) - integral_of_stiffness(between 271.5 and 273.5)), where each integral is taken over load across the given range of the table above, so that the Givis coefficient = 0.10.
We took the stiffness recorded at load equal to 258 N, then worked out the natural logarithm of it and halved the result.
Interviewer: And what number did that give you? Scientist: 0.270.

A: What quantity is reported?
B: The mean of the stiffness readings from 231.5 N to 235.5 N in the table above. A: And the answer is 1.93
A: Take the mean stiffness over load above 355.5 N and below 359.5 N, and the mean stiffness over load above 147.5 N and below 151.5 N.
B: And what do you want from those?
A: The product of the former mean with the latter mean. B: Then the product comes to 2.72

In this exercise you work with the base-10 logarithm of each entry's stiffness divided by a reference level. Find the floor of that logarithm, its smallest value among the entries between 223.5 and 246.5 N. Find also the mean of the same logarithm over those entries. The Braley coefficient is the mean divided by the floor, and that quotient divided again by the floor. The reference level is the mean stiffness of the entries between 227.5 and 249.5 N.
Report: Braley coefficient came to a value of -1.0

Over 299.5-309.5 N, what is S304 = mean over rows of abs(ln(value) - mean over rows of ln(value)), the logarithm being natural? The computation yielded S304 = 0.121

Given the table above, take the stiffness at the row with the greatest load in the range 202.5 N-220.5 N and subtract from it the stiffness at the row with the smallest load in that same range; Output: 0.07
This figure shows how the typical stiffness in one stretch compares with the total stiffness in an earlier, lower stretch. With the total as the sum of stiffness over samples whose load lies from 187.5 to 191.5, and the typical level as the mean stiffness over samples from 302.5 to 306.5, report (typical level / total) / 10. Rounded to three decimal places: 0.019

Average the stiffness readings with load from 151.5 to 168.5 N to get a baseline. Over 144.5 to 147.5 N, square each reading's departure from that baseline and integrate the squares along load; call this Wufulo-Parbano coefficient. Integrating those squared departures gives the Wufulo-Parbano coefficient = 0.00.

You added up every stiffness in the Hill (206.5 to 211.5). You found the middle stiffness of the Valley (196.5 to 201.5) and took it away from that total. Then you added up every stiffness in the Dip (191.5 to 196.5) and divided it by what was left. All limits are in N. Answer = 1.22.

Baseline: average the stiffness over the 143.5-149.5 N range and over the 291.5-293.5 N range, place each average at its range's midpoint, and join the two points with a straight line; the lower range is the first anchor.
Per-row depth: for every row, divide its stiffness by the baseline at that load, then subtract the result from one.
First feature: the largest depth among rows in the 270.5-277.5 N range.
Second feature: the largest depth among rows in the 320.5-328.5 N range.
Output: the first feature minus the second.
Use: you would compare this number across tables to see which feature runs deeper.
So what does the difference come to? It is 0.11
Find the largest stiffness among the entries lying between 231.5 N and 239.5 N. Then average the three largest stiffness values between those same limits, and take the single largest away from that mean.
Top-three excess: -0.10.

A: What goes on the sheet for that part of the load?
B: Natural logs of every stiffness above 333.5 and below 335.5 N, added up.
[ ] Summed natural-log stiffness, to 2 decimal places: 0.97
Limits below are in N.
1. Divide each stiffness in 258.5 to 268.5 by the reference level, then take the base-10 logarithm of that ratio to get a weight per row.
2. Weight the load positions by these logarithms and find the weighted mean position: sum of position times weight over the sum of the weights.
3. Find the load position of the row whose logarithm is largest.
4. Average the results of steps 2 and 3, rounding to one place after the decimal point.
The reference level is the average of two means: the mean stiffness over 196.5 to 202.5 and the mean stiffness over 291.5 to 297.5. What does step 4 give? 264.7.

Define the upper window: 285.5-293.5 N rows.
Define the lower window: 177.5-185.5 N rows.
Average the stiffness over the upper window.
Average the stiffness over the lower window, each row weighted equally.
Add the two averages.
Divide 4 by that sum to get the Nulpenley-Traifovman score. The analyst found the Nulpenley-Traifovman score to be 1.37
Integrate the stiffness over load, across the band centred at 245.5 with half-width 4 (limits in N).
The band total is 15.1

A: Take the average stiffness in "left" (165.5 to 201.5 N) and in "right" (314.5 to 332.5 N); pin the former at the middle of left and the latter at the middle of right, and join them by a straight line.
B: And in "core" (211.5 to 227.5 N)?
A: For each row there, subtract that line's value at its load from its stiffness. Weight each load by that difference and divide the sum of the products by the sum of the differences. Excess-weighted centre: 223.2 N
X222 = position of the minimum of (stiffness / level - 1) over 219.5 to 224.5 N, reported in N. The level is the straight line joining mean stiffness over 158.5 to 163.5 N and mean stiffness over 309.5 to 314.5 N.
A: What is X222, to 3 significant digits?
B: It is 220 N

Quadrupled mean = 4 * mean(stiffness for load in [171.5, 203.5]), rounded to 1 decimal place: 6.4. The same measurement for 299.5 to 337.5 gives 5.6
